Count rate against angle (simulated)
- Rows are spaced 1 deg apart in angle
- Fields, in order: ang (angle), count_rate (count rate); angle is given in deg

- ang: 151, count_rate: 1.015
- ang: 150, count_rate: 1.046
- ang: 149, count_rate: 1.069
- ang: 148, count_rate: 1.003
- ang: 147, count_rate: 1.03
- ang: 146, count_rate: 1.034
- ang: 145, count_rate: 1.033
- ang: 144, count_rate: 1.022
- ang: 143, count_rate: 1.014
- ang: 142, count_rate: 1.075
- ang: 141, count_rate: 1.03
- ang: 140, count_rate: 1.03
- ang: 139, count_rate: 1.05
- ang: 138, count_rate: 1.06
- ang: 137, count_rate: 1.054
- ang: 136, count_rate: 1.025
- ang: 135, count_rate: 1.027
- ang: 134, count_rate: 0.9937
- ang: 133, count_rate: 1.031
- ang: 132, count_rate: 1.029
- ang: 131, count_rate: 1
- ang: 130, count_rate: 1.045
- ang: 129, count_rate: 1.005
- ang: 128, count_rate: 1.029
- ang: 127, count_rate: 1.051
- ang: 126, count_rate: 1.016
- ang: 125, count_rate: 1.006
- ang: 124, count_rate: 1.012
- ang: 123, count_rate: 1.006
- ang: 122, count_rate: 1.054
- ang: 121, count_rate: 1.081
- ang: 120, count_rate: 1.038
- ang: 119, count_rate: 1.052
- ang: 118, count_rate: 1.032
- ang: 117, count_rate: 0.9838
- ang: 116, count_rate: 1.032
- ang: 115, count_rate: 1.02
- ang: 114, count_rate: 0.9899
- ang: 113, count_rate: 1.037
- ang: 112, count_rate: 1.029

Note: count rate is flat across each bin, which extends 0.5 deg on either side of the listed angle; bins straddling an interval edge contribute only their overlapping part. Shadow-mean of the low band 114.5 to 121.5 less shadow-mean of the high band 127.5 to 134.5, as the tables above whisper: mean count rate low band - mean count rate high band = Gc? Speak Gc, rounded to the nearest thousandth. 0.015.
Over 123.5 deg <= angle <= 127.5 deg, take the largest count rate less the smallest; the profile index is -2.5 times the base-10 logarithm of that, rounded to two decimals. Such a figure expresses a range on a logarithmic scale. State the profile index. 3.37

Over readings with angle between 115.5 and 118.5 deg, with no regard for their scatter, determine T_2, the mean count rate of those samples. 1.02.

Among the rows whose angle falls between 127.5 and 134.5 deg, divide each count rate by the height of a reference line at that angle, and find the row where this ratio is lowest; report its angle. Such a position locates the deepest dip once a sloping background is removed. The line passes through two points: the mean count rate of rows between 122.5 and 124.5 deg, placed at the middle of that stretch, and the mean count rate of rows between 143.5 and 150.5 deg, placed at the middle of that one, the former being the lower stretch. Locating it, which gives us 134 deg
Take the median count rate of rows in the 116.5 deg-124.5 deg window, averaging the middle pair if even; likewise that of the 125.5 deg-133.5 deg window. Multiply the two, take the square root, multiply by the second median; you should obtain 1.06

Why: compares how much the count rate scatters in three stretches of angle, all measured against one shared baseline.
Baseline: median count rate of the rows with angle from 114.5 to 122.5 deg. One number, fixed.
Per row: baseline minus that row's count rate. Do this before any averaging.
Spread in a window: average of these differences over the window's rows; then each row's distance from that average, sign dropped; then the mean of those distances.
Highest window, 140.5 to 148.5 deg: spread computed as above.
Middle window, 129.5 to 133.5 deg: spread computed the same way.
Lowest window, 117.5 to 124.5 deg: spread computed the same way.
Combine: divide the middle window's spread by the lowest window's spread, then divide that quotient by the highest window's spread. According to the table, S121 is 51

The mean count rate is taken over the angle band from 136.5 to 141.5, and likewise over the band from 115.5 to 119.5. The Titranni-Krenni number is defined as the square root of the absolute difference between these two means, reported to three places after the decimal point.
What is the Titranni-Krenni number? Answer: 0.141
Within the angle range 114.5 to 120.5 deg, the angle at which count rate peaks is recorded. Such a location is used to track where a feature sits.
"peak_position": 119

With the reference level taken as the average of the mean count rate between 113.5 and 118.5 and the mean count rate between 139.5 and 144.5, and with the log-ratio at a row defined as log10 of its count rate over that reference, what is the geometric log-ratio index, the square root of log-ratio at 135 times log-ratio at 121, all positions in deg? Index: 0.0065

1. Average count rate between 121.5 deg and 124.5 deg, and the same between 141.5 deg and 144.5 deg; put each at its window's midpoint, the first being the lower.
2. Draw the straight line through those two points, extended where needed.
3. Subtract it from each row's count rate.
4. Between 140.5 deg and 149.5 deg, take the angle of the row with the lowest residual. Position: 148 deg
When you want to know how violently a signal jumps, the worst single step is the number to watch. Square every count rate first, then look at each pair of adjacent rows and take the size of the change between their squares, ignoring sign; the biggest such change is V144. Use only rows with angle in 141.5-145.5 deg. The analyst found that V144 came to 0.127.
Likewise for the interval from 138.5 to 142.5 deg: 0.095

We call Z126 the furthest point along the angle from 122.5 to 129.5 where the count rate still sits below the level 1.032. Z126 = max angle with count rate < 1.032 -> 129 deg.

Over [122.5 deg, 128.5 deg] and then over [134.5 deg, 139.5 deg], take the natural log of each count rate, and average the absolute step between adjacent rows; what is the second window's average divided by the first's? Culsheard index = 0.73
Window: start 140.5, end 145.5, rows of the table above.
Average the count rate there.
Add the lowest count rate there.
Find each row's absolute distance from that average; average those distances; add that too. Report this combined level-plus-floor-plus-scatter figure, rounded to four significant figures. 2.065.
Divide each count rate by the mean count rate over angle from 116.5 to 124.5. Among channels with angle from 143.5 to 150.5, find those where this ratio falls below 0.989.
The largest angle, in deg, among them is 148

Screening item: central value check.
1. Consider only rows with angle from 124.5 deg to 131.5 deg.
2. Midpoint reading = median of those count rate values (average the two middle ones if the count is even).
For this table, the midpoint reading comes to 1.02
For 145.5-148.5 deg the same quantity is 1.03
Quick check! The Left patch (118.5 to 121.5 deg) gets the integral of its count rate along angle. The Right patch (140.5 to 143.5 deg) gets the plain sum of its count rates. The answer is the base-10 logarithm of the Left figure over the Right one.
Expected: 0.0072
